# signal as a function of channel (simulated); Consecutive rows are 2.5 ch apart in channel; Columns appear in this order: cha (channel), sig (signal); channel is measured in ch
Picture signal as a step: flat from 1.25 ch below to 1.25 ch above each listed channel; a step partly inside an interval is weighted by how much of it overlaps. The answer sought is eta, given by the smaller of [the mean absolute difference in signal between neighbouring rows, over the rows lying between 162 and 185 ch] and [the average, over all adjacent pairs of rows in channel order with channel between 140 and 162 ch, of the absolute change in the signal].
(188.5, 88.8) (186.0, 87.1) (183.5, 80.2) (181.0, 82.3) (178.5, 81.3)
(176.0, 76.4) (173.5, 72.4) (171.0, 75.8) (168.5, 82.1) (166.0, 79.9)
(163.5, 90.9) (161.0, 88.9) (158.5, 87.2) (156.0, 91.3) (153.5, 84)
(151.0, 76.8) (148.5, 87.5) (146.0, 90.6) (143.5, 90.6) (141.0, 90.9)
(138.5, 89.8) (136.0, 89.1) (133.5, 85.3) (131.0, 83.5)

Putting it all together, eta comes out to 4.3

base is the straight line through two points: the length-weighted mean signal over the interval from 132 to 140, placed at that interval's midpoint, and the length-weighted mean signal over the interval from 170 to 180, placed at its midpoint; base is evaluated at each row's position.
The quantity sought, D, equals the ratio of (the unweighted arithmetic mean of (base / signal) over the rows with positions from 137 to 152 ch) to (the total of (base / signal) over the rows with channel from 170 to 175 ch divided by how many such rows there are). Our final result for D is 0.93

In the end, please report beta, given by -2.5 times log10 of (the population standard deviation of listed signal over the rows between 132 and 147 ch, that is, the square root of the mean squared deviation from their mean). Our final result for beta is -0.71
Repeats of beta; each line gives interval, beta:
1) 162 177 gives -1.93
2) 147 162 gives -1.66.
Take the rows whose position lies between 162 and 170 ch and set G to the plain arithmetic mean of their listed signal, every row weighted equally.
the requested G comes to 84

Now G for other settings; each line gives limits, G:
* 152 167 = 87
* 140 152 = 87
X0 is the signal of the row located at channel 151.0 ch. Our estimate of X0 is 76.8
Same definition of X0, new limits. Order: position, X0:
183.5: 80.2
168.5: 82.1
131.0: 83.5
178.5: 81.3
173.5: 72.4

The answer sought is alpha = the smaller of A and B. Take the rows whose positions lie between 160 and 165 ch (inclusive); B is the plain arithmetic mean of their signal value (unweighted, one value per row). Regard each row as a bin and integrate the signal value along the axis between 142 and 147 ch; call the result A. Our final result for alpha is 89.9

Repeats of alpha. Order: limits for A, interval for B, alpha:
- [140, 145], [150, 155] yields 80.4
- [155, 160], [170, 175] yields 74.1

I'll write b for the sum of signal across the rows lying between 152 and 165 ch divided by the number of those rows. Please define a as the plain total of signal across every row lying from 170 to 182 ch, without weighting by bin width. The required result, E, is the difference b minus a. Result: -300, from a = 388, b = 88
